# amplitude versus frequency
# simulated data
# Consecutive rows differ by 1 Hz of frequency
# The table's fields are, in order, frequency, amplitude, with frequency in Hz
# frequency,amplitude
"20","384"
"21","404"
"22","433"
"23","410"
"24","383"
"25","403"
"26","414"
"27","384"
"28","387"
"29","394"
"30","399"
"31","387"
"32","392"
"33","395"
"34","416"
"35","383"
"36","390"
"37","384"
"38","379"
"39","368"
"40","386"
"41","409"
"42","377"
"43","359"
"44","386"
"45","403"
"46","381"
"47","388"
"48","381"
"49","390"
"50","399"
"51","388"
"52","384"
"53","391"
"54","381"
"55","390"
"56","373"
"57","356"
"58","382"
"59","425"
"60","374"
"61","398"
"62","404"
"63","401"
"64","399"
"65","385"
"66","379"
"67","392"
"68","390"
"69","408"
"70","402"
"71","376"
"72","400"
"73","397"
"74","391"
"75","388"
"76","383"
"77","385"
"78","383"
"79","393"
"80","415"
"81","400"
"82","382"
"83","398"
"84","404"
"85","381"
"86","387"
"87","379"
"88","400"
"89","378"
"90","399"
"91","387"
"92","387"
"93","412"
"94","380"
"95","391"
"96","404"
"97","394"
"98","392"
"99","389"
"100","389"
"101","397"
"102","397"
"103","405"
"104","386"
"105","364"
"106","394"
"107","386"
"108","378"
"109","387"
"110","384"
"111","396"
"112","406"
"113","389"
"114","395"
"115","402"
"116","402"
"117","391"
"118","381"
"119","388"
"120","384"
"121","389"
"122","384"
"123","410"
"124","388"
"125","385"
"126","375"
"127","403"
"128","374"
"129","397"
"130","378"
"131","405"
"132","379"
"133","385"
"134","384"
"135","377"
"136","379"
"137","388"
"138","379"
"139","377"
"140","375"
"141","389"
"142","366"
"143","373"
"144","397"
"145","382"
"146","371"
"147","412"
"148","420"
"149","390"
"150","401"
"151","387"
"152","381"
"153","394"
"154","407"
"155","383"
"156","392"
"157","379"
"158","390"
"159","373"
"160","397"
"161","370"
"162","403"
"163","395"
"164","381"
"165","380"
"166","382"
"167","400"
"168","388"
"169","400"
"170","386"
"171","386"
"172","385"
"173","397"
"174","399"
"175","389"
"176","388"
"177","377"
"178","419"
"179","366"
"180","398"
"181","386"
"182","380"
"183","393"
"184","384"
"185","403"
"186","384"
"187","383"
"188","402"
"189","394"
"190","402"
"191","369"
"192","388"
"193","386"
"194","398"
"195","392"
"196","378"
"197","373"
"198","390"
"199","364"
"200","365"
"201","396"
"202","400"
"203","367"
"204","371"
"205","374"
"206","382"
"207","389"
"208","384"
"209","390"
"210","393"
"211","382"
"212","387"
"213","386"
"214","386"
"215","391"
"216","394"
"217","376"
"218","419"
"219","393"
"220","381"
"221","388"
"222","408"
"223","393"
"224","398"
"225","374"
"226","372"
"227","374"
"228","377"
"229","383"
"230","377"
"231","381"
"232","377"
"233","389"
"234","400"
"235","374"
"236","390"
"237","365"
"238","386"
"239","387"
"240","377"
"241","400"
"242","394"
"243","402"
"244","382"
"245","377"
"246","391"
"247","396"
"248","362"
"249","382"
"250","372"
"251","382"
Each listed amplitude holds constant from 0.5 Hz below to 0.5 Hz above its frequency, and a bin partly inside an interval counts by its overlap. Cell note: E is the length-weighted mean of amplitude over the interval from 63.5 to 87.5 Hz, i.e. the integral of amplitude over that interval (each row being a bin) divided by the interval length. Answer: 392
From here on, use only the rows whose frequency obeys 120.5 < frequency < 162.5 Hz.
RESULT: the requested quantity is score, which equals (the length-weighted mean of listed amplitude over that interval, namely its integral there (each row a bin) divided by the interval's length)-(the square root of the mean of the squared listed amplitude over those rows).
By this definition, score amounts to -0.201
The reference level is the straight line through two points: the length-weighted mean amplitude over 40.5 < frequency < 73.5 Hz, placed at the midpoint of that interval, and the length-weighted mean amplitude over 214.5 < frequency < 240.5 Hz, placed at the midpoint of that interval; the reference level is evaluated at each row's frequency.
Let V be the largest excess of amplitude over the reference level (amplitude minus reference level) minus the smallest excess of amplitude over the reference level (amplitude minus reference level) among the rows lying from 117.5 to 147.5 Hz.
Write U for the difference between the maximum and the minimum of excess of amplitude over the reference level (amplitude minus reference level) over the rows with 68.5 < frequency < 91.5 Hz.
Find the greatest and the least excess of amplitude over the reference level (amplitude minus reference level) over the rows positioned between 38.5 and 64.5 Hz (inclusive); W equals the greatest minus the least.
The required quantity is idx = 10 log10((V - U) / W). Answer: -10.0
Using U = 39.2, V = 46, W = 69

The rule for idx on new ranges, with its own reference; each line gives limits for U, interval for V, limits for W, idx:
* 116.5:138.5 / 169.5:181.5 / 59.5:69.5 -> -3.0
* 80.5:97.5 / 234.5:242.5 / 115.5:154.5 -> -17.3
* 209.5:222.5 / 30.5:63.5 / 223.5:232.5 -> 0.0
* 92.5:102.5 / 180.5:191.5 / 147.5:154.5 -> -13.1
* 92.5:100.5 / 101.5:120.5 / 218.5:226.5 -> -5.5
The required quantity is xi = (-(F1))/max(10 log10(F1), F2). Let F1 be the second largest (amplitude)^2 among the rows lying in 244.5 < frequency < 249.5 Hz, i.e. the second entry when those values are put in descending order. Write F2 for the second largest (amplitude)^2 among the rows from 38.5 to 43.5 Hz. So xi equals -1.03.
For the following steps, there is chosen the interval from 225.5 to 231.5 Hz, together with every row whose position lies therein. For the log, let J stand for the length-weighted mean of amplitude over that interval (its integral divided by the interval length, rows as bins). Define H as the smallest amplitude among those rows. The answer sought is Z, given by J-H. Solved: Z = 5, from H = 372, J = 377.3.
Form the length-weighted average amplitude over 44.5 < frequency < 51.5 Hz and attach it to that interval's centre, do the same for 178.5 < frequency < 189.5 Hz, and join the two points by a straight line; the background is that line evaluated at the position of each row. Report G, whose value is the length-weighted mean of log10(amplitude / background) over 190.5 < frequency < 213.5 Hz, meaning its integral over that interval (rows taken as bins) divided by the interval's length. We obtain -0.006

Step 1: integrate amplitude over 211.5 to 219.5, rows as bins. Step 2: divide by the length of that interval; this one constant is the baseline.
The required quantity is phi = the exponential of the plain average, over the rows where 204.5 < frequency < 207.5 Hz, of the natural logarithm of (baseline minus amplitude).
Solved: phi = 7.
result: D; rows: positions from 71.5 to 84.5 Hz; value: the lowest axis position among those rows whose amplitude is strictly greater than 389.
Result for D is 72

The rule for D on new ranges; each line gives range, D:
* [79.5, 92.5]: 80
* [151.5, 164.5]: 153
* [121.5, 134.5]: 123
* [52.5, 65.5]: 53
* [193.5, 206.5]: 194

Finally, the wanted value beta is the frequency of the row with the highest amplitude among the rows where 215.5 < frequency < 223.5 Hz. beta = 218 Hz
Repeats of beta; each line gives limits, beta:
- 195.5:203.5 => 202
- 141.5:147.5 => 147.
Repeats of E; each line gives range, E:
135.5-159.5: 387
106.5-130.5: 390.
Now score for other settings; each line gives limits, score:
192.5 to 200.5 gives -0.186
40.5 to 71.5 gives -0.260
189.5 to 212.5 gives -0.164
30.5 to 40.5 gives -0.178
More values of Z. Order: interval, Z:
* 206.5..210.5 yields 5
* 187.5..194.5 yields 22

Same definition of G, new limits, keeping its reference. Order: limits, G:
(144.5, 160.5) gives 0.002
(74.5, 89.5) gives 0.001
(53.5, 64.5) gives -0.001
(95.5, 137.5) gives 0.000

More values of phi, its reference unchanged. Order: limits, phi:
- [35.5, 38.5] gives 5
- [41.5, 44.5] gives 14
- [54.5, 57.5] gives 10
